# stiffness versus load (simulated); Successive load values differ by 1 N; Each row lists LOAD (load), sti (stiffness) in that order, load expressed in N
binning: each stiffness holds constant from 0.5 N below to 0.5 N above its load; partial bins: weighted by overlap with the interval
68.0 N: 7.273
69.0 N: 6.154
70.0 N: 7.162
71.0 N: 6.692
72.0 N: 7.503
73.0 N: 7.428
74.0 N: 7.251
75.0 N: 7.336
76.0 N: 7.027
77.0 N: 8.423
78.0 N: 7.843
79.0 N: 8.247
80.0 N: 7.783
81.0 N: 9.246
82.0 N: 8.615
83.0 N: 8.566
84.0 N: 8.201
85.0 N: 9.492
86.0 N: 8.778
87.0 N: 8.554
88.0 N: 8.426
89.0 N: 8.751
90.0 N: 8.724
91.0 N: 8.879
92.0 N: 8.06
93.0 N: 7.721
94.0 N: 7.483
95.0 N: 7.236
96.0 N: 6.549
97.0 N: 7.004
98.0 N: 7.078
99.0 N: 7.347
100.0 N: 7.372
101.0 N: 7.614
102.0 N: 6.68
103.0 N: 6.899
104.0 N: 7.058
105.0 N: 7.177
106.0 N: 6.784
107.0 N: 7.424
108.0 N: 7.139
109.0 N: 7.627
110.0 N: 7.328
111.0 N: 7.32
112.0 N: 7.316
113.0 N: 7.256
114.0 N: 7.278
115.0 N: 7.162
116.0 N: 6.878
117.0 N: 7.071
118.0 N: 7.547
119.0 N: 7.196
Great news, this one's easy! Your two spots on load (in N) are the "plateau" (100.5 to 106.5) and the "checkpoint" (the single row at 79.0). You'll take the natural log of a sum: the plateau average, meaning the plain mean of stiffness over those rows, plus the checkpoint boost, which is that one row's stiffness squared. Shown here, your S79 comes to 4.32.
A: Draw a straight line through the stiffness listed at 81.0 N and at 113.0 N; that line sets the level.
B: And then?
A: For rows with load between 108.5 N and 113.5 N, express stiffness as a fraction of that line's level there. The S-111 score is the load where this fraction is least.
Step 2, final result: 110.0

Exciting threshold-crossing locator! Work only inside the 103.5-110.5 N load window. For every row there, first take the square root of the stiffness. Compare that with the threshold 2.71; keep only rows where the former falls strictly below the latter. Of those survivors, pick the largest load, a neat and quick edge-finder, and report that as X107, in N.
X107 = 110.0 N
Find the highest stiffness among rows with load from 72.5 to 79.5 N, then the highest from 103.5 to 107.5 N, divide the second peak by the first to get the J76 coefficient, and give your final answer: 0.88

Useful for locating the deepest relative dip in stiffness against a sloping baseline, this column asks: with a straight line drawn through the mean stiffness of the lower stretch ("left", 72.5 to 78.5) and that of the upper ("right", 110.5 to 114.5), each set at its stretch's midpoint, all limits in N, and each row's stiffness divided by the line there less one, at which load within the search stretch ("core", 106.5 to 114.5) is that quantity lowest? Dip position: 108.0 N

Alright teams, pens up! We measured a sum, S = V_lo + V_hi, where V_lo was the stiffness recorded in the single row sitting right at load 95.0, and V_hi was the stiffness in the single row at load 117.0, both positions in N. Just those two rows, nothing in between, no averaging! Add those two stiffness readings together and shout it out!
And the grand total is 14.3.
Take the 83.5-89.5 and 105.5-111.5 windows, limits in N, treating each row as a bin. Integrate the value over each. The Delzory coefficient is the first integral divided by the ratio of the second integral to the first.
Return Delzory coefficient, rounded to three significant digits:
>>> 62.5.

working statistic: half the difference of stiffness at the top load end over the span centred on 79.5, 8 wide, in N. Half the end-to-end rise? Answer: 0.77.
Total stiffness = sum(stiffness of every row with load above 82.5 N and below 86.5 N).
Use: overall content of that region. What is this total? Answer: 35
